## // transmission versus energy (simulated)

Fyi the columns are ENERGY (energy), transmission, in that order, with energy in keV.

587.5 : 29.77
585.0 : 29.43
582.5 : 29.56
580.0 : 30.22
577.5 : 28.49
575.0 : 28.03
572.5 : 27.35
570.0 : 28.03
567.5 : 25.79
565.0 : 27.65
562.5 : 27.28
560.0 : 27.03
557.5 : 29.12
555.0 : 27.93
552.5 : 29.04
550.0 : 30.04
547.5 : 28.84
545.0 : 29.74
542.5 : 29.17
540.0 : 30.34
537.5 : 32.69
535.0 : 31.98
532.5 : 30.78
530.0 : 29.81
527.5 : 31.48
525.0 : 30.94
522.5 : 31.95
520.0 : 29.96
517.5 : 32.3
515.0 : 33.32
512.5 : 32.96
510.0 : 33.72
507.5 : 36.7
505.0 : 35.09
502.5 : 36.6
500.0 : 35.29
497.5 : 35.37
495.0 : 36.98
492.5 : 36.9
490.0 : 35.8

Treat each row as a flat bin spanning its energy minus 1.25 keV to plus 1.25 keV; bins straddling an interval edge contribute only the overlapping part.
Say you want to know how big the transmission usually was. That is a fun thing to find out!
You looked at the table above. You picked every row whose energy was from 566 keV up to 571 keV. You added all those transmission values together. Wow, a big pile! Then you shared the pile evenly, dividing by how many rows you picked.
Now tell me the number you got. 26.9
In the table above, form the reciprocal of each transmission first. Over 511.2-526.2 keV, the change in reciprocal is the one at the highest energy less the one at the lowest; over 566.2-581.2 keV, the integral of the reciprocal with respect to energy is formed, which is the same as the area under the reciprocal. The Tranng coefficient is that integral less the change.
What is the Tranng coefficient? 0.535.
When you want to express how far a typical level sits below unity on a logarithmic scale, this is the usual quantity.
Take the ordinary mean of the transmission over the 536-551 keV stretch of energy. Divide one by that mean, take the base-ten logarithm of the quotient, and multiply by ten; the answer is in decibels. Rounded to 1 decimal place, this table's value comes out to -14.8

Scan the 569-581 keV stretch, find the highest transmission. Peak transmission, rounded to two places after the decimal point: 30.22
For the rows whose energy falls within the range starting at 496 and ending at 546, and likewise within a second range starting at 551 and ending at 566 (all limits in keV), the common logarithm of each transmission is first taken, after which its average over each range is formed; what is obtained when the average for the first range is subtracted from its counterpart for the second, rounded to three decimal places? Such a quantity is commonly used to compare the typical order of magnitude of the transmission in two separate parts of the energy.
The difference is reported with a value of -0.064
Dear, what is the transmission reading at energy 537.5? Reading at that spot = 32.69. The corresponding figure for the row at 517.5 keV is 32.3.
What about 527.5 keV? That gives 31.48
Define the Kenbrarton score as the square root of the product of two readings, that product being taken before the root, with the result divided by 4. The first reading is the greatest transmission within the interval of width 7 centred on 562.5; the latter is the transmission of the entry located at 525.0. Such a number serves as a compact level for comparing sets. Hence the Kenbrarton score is 7.31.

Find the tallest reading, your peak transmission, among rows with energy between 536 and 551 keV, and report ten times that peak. 327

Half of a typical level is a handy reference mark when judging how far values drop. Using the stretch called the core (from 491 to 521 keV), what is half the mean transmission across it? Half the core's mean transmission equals 17.3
